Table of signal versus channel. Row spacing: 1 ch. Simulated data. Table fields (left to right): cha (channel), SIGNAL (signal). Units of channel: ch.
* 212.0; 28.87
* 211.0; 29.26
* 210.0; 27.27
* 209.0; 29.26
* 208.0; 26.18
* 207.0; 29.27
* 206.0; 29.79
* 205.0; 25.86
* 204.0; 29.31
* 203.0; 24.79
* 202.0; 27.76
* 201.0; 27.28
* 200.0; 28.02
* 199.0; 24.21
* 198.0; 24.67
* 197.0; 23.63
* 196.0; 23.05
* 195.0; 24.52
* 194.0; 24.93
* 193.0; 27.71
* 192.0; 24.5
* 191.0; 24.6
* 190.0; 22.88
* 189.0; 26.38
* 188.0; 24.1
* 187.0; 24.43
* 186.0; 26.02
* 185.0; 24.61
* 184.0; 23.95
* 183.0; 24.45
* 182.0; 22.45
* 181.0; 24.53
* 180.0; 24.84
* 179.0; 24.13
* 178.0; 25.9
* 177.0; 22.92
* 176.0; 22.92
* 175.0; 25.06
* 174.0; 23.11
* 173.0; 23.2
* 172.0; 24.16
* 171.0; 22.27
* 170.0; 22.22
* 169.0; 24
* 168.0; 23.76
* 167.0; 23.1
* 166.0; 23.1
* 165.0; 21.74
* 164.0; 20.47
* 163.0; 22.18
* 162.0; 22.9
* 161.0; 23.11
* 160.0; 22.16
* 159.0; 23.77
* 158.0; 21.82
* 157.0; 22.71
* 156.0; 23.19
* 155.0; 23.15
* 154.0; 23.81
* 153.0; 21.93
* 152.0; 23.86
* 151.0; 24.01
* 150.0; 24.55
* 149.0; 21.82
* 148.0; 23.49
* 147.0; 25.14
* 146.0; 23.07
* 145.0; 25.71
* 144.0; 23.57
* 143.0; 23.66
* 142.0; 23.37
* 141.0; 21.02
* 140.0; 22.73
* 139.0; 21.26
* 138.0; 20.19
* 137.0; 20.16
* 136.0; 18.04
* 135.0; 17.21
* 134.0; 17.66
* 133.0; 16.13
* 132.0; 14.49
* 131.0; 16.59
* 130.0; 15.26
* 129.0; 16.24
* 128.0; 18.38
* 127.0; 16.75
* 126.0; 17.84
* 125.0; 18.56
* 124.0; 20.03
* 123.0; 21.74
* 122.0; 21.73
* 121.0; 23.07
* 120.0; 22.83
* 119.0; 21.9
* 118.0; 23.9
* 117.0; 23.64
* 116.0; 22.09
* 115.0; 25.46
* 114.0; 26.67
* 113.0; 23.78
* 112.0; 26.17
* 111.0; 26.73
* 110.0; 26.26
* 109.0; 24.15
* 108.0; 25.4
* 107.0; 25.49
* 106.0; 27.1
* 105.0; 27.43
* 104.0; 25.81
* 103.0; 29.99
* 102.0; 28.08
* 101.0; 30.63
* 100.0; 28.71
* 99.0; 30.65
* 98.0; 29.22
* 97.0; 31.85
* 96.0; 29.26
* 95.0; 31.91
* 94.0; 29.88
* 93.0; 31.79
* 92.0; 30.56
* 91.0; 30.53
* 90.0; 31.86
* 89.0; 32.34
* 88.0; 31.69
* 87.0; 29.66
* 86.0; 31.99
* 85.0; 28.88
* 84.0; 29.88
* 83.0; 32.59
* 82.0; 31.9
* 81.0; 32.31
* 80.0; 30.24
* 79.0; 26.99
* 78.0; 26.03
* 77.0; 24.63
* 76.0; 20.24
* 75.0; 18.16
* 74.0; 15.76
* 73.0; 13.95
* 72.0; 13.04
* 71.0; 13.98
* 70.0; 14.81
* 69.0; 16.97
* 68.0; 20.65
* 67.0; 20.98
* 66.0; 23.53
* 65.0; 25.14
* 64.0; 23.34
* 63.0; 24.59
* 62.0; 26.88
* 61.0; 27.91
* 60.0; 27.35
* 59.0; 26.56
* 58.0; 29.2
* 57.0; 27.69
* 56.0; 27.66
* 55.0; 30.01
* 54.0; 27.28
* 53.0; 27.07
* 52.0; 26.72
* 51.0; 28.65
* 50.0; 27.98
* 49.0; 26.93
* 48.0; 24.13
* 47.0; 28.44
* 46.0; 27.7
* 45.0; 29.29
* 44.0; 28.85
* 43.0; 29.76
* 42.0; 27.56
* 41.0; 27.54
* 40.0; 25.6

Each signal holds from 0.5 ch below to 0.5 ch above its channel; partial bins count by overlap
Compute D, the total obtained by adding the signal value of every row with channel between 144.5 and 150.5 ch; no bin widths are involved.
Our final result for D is 144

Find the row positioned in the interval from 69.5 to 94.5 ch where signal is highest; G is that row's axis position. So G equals 83.0 ch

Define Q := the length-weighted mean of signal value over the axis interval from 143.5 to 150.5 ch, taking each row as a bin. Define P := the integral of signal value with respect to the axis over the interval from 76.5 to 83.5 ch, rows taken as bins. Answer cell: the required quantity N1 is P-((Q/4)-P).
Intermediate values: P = 205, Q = 24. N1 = 403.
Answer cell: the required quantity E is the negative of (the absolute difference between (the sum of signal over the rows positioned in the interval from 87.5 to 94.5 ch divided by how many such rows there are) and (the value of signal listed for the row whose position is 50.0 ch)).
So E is -3.3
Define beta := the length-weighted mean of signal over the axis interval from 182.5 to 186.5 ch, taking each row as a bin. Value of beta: 25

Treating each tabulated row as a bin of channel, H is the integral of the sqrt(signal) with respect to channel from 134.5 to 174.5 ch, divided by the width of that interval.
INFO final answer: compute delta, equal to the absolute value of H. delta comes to 4.75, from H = 4.75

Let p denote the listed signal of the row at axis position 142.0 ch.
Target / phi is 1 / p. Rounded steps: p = 23.37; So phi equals 0.0428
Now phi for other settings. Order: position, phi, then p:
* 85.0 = 0.0346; 28.88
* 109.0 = 0.0414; 24.15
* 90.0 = 0.0314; 31.86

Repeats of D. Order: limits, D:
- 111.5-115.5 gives 102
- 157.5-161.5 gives 91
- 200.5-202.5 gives 55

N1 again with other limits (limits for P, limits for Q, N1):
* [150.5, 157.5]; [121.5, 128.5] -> 320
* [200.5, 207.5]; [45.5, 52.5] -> 381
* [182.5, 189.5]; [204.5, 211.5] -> 341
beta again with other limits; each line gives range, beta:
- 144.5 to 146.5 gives 24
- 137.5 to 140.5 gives 21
